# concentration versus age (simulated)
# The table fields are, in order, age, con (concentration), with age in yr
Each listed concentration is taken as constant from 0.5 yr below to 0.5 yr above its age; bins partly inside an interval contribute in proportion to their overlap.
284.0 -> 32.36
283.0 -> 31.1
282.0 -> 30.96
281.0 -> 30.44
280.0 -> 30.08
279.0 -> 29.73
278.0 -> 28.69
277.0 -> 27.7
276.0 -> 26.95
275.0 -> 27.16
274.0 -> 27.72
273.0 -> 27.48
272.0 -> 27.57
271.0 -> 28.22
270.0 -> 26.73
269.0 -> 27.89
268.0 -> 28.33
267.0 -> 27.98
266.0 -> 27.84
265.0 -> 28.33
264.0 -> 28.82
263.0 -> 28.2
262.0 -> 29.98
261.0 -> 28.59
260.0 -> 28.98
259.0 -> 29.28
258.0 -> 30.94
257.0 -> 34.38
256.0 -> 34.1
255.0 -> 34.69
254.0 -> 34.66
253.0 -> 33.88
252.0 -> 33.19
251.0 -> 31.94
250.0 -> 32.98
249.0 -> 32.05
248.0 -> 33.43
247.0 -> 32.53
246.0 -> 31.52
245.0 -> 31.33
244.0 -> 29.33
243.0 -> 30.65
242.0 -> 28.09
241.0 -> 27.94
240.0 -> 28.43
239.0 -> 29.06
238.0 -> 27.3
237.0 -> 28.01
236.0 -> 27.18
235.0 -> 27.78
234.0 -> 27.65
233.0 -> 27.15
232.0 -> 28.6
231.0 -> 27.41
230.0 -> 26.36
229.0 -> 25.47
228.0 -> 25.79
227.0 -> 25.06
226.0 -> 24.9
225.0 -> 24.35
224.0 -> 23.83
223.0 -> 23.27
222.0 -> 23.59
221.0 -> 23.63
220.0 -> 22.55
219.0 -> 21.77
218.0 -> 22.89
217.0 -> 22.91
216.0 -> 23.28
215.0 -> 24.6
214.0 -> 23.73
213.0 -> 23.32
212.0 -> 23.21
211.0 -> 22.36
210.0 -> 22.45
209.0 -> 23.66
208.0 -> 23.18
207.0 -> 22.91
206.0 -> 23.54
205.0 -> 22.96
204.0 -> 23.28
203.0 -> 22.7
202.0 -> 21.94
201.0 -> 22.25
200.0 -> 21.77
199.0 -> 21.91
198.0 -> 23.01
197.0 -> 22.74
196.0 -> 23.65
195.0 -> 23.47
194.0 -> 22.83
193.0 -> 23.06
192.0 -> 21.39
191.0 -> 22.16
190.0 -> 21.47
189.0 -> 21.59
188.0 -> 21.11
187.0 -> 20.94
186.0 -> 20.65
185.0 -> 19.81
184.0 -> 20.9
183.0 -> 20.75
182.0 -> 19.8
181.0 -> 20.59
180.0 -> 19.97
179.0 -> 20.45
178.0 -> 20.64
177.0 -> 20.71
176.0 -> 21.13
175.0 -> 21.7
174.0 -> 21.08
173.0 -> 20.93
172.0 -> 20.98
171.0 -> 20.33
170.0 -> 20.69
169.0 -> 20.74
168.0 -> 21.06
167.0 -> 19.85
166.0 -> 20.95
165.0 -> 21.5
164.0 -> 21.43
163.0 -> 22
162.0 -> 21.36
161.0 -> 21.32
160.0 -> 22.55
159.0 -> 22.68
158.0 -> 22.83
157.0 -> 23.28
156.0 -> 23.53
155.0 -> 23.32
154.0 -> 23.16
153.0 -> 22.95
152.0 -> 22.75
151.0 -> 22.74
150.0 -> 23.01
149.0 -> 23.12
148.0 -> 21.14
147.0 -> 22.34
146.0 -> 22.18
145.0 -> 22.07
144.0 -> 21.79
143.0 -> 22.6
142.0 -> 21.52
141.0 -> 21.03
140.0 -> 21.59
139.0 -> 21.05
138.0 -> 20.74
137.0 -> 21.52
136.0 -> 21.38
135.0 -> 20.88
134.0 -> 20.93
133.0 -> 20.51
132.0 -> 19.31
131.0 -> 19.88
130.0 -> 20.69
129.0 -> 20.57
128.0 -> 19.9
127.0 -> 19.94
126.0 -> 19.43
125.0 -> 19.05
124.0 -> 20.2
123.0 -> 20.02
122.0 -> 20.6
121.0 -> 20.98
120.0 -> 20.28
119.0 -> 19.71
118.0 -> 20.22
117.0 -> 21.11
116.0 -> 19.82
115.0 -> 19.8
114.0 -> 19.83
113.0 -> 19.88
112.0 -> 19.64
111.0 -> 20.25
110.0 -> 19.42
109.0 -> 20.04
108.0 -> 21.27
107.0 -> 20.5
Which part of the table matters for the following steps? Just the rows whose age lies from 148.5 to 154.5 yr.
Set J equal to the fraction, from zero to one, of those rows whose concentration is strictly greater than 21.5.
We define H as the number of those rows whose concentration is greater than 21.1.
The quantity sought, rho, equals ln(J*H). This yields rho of 1.8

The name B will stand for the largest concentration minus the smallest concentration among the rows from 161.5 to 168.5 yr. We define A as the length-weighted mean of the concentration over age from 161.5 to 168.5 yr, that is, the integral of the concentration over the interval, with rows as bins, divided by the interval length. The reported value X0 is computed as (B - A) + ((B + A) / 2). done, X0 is -7.4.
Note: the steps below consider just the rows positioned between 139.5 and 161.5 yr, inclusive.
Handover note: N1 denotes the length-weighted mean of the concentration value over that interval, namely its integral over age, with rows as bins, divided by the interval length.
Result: 22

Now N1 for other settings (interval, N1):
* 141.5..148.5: 22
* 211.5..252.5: 27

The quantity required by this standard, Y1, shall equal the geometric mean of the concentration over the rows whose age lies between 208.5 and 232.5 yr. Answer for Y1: 24.1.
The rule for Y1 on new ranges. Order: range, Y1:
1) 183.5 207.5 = 22.1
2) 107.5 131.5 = 20.1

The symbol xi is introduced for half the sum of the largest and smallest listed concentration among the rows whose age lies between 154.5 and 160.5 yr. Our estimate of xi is 23.0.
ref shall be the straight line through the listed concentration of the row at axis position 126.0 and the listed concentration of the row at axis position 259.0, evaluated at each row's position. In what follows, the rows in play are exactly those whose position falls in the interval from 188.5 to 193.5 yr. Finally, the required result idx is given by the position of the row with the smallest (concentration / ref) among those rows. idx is 192.0 yr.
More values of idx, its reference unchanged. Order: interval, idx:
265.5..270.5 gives 270.0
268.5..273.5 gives 270.0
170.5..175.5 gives 171.0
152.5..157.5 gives 153.0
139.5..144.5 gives 141.0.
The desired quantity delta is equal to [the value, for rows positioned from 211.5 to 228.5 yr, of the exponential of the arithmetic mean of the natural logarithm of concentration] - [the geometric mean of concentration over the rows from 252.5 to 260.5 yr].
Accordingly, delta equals -9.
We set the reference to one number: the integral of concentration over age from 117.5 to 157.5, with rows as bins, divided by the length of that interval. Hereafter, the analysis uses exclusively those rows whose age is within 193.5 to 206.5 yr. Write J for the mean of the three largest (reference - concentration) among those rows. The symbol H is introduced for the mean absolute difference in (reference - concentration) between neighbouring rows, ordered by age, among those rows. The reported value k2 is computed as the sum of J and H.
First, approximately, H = 0.52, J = -0.6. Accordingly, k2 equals -0.1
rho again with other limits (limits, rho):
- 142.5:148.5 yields 1.6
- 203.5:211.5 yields 2.1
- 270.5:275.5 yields 1.6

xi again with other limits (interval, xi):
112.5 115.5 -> 19.8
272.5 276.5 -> 27.3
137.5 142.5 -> 21.2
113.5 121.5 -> 20.4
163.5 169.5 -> 20.7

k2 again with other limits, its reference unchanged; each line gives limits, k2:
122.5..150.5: 2.6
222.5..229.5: -2.0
